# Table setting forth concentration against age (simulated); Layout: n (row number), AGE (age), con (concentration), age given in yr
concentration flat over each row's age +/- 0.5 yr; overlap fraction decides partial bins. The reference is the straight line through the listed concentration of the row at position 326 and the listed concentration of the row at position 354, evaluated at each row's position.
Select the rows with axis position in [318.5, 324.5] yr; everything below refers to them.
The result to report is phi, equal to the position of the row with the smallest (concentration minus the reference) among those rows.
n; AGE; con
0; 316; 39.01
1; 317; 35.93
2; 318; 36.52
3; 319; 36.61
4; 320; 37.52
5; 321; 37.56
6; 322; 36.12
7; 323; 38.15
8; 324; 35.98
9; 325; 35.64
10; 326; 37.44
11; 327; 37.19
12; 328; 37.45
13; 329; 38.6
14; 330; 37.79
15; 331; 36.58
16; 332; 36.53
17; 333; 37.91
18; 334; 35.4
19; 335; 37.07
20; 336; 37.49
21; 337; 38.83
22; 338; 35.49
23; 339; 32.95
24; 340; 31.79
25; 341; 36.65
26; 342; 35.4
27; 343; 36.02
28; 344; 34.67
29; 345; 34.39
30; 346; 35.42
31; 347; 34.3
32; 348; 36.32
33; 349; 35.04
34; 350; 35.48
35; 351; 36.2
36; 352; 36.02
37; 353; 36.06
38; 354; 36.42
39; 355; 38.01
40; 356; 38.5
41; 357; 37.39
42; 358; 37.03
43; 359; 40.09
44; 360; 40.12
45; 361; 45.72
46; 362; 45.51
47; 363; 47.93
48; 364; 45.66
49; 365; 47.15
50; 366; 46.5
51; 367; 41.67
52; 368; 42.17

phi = 324 yr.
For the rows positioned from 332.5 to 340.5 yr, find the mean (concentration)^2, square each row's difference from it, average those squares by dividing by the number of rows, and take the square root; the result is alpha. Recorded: 163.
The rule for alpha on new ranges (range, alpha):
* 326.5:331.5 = 50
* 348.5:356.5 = 82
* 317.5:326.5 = 60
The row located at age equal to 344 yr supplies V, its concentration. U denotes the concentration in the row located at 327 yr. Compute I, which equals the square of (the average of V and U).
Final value 1291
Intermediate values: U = 37.19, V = 34.67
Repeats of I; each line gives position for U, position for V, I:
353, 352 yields 1299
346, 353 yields 1277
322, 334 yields 1279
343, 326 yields 1349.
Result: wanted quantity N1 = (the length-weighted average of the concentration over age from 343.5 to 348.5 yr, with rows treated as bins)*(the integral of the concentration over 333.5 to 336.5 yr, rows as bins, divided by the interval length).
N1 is 1284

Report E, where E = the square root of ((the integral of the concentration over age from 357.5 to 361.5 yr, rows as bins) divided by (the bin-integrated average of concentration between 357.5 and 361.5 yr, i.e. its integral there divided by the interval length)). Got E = 2.00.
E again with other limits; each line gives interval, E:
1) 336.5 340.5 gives 2.00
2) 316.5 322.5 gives 2.45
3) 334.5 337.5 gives 1.73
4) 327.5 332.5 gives 2.24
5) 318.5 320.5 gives 1.41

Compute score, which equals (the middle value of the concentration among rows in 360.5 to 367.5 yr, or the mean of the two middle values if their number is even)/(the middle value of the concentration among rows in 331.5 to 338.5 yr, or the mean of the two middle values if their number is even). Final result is 1.23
